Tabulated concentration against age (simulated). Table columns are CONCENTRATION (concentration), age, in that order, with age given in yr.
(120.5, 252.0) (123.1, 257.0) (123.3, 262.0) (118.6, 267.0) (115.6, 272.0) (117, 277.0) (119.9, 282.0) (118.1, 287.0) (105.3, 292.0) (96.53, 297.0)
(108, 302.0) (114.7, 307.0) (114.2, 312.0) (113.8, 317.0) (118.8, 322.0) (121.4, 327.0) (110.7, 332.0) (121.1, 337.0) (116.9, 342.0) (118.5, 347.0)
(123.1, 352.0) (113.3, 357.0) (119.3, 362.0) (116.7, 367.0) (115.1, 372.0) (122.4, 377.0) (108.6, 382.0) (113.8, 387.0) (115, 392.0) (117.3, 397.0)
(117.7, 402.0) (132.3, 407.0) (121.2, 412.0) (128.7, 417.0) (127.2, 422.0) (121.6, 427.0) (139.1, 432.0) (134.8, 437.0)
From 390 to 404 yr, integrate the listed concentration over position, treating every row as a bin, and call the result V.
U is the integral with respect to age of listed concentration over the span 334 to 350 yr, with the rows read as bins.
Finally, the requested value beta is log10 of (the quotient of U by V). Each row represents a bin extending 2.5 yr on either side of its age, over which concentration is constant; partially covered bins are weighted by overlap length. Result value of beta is 0.07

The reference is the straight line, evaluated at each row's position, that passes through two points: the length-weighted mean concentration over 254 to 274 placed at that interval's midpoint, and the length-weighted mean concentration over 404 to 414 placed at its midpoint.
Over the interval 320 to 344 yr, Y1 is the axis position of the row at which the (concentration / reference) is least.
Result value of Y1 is 332.0 yr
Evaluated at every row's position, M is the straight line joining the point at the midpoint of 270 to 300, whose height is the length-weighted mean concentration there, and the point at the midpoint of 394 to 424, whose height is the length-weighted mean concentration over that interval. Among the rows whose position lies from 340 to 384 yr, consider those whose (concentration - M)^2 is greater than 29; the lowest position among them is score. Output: 357.0 yr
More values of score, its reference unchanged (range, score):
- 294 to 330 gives 297.0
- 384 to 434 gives 387.0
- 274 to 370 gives 277.0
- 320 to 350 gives 327.0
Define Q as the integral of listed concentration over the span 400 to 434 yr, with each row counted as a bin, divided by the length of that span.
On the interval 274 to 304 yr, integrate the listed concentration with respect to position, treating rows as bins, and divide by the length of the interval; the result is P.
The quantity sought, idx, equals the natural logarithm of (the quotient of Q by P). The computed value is 0.13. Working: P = 111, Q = 127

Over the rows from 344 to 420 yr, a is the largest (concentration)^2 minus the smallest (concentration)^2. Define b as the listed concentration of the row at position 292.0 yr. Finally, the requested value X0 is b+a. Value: 5815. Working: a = 5709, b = 105.3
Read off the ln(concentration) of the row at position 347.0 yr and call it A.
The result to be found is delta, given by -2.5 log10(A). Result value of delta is -1.70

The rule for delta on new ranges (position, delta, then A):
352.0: -1.71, 4.81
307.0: -1.69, 4.74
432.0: -1.73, 4.94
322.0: -1.70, 4.78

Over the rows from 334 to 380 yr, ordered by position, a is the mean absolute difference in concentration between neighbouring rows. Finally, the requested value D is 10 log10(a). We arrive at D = 6.7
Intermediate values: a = 4.7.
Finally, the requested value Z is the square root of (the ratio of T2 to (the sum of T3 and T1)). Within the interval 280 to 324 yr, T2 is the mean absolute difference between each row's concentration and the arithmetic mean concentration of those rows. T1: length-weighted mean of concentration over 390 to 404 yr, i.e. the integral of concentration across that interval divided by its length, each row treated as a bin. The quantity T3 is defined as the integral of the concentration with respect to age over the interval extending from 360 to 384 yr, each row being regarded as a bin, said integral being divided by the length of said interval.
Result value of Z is 0.16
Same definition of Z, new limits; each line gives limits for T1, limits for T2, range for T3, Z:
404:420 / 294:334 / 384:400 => 0.15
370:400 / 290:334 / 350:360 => 0.16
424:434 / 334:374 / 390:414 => 0.10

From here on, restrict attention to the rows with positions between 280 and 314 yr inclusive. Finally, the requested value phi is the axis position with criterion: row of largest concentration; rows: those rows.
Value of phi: 282.0 yr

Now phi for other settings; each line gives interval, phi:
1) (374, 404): 377.0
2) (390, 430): 407.0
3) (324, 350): 327.0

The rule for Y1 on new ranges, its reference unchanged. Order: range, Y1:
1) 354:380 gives 357.0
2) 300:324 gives 302.0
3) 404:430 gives 427.0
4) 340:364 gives 357.0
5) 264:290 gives 272.0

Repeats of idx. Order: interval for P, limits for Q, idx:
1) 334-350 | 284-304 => -0.10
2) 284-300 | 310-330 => 0.09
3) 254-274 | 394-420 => 0.03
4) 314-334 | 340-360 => 0.01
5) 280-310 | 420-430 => 0.12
